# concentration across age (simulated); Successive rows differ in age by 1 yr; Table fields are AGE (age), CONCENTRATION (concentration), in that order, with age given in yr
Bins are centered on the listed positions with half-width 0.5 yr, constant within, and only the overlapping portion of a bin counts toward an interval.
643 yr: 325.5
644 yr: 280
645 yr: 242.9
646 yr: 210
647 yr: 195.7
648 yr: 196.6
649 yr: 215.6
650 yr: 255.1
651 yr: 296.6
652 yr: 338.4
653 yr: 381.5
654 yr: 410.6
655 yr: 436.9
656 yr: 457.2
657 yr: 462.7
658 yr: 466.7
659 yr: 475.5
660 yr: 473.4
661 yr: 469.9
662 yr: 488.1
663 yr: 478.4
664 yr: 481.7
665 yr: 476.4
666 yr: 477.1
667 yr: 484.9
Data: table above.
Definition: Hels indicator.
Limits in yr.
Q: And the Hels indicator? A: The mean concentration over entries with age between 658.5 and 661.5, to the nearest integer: 473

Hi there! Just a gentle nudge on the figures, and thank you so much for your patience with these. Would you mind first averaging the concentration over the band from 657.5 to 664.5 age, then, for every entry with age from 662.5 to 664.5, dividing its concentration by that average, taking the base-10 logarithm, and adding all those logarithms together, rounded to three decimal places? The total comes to 0.007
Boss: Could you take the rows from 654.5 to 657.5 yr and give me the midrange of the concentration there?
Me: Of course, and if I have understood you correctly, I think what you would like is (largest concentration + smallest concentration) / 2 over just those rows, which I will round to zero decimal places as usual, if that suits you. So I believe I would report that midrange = 450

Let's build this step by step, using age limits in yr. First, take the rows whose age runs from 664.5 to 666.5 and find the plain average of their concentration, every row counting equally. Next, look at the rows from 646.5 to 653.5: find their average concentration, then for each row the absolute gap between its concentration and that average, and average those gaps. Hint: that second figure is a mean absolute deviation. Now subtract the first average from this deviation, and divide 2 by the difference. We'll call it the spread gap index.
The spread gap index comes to -0.0048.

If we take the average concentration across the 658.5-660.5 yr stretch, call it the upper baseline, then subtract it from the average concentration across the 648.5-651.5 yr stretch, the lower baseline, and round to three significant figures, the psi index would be -219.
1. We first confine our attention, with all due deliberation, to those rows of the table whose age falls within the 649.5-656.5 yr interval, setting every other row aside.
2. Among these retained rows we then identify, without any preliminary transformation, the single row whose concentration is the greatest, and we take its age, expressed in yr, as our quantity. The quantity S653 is 656 yr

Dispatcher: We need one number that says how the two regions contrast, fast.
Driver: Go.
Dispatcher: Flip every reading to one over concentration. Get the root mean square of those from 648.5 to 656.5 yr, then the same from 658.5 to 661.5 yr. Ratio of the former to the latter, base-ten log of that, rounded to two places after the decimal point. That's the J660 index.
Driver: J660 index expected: 0.17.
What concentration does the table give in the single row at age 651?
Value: 296.6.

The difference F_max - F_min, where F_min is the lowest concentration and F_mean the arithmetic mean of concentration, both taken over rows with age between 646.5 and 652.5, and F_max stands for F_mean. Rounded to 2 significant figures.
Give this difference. 54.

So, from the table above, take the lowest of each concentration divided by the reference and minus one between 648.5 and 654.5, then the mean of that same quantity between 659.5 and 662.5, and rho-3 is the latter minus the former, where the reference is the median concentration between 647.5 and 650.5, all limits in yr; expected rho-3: 1.2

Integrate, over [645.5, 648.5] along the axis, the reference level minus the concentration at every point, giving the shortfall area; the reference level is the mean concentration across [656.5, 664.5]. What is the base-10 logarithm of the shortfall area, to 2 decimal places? 2.91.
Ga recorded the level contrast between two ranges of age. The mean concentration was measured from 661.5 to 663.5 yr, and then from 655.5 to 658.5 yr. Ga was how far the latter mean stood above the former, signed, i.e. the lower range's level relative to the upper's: -21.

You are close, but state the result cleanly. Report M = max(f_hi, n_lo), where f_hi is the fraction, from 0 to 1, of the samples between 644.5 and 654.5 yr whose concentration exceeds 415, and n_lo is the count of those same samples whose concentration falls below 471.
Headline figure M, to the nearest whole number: 10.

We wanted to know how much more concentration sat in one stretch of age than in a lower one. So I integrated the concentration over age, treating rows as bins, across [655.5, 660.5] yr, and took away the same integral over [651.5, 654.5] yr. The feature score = 1205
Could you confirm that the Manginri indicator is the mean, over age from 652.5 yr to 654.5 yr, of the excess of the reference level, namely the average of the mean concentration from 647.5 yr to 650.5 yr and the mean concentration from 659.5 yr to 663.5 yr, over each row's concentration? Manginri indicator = -46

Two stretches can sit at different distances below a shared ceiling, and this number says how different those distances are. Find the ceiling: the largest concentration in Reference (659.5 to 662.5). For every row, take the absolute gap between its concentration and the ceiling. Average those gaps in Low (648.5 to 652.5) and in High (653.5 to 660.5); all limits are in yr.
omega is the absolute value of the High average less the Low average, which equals 178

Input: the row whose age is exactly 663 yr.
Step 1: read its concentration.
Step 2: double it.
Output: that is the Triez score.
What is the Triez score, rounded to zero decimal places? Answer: 957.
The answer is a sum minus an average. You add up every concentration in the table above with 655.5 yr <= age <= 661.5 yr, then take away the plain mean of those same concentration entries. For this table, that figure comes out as 2338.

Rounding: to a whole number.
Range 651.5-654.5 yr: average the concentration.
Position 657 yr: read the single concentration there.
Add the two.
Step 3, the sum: 840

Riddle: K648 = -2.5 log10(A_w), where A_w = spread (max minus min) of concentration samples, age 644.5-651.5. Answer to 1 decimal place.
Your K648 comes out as -5.0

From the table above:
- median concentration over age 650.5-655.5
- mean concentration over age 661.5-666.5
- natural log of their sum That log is 6.76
